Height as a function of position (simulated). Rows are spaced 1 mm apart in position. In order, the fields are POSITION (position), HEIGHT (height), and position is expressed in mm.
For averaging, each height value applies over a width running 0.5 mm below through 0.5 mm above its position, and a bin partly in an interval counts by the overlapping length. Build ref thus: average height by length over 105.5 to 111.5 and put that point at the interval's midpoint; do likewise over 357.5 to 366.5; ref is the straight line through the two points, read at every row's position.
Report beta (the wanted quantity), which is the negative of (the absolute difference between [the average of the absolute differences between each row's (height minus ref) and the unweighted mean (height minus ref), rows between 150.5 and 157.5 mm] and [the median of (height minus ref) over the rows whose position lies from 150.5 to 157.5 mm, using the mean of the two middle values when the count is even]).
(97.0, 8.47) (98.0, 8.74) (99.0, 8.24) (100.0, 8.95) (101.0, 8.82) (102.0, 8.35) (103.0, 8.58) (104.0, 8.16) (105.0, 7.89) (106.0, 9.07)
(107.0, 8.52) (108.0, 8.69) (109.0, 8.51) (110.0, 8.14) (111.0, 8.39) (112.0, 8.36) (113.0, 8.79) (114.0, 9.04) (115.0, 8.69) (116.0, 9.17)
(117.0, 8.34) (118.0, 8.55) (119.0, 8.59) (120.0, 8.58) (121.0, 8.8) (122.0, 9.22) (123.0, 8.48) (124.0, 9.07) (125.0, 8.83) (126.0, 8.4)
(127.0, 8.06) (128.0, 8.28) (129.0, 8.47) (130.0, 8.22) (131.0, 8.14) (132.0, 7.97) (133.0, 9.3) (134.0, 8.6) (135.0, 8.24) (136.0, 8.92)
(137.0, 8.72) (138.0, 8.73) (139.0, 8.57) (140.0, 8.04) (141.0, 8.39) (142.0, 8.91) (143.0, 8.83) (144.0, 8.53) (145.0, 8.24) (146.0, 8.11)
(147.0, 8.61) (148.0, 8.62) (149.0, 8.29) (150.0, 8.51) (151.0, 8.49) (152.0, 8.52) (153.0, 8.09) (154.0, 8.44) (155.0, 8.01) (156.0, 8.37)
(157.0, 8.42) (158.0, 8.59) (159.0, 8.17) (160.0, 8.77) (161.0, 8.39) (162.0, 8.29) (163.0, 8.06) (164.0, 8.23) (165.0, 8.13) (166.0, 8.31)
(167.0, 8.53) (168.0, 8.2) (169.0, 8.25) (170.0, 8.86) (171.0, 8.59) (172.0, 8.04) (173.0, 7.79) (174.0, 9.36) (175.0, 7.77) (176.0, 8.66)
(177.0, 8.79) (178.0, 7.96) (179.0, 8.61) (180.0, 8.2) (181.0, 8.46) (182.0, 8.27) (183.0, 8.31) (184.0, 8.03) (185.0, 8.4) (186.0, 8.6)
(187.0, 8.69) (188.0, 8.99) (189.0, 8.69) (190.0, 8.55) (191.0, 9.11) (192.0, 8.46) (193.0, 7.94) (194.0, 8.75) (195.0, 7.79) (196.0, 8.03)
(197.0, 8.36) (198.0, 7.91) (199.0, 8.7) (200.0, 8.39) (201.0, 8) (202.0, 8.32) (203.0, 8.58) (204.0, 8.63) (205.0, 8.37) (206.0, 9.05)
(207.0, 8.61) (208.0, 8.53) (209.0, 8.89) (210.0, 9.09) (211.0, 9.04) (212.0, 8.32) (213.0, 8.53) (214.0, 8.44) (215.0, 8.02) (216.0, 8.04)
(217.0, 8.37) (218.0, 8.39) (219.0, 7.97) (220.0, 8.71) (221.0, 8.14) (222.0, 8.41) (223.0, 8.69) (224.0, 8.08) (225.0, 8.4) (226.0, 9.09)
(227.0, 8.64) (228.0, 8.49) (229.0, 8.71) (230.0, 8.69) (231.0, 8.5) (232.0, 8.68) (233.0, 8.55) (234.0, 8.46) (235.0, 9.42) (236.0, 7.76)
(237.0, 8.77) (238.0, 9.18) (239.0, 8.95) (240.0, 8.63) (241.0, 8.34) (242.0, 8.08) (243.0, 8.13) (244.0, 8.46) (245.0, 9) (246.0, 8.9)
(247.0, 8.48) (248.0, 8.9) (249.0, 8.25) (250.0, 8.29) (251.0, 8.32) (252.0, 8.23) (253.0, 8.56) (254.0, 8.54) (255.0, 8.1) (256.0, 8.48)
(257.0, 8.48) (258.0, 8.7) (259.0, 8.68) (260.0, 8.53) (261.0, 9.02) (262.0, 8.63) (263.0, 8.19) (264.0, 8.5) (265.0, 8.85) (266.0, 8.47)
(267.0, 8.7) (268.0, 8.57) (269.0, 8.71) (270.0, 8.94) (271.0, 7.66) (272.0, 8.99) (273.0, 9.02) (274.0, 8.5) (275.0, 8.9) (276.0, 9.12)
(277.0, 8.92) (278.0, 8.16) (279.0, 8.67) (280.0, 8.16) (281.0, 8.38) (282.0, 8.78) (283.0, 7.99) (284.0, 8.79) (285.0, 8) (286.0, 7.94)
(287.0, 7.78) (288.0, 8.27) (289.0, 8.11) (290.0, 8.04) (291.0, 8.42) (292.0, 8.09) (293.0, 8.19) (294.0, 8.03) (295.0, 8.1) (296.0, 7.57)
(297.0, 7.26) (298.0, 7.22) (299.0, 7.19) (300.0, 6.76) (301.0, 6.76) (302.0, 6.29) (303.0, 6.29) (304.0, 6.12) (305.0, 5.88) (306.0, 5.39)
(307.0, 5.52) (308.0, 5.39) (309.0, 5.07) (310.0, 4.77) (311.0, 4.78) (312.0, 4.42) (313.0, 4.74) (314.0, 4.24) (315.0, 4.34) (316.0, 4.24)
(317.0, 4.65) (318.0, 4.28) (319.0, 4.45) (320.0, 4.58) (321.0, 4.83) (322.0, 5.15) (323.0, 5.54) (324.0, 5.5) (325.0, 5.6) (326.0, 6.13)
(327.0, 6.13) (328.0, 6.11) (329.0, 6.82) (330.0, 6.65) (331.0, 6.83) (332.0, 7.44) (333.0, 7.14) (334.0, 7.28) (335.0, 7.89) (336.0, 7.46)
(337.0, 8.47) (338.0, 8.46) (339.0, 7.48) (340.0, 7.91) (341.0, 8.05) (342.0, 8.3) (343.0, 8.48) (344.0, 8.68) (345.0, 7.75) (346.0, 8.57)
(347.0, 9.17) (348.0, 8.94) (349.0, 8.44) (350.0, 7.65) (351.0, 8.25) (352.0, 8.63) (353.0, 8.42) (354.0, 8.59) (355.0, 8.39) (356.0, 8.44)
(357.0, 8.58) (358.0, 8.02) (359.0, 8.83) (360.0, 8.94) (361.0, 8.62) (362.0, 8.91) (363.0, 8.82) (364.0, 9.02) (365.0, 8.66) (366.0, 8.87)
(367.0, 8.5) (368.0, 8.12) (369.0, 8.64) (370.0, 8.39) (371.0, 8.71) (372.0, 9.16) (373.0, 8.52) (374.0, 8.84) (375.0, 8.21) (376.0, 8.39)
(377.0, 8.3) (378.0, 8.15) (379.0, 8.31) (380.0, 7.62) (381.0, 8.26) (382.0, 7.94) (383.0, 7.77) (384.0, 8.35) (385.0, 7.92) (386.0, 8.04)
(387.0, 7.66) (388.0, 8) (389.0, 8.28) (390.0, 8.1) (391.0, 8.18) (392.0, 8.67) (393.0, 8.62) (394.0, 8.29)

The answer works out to -0.3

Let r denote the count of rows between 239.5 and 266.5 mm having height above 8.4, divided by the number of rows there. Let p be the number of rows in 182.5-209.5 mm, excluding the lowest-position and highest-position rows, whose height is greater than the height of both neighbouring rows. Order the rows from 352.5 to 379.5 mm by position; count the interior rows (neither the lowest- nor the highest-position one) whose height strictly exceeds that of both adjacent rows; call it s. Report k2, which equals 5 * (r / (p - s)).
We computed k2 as -1.1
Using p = 7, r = 0.67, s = 10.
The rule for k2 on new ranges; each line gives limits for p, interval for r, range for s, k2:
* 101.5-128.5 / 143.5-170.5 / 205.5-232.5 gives 1.1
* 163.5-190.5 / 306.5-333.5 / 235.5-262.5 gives 0.0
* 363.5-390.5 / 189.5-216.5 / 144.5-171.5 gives 2.8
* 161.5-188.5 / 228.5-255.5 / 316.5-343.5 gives 1.1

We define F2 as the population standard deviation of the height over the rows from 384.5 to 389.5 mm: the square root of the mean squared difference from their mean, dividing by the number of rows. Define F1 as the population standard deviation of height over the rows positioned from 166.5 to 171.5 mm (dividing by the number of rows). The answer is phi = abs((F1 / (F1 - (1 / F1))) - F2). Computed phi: 0.26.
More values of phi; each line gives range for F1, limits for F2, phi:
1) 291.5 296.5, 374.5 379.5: 0.13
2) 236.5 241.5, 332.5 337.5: 0.57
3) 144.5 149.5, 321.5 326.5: 0.36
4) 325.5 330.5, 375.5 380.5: 0.38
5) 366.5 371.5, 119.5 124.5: 0.33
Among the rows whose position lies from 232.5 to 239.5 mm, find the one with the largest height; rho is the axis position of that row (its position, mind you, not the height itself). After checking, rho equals 235.0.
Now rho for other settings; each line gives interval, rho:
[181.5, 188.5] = 188.0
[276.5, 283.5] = 277.0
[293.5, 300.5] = 295.0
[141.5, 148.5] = 142.0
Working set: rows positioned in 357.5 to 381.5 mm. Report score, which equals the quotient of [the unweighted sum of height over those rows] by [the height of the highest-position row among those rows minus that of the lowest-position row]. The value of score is 853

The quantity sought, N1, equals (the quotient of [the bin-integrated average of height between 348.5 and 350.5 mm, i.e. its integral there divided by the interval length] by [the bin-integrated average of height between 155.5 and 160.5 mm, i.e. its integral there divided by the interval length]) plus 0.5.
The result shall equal 1.45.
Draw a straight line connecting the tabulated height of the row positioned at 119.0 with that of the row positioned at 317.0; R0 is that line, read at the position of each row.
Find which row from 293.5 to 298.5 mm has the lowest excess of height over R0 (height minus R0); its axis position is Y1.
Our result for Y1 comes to 298.0 mm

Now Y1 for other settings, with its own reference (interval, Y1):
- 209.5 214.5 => 212.0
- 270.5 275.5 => 271.0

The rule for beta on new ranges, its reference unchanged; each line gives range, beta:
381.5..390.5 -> -0.9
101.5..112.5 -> -0.4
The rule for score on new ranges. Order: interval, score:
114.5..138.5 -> 5159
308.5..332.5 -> 54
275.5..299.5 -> -101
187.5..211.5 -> 4096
